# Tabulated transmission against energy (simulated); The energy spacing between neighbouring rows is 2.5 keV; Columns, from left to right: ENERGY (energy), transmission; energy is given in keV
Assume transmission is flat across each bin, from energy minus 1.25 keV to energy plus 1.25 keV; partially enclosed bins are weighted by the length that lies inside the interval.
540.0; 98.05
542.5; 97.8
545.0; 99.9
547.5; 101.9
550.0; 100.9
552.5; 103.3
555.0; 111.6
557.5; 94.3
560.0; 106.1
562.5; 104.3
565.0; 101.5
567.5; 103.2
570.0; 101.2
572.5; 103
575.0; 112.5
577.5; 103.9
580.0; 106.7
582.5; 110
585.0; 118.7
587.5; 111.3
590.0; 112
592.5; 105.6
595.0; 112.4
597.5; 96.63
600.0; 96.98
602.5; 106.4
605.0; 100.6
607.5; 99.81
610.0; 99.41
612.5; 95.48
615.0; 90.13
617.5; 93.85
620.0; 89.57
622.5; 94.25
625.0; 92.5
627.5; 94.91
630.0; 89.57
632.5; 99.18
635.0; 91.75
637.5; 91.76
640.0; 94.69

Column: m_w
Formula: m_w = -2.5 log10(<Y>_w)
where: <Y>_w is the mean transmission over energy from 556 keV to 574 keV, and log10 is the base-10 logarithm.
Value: -5.02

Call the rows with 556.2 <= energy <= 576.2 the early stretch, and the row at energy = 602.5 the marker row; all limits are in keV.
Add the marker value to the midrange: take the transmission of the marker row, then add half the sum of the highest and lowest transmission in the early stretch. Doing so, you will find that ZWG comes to 210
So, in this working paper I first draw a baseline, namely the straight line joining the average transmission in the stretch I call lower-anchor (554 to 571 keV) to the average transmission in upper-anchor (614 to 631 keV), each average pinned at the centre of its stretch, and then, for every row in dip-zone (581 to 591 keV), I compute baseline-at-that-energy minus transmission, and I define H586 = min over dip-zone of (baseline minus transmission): -20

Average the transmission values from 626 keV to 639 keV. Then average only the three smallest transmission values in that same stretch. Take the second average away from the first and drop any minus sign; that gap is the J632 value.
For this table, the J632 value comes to 2.4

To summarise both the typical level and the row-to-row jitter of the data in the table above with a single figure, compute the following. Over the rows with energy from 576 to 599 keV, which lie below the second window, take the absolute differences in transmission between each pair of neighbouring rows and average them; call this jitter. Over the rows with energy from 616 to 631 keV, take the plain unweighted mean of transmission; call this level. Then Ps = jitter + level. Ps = 98.9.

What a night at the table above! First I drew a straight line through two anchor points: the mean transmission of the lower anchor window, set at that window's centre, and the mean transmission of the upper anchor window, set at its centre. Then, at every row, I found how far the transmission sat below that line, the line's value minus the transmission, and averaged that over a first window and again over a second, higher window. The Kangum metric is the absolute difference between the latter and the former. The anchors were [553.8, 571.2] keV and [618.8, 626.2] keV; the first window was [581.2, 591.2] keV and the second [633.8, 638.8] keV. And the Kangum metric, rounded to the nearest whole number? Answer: 12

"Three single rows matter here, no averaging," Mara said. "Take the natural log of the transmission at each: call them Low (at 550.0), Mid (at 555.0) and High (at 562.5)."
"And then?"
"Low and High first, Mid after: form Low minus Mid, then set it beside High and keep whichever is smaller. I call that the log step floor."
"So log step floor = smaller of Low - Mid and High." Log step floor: -0.10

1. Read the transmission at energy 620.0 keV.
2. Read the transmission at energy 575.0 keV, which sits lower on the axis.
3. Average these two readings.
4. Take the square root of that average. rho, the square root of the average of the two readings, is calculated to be 10.1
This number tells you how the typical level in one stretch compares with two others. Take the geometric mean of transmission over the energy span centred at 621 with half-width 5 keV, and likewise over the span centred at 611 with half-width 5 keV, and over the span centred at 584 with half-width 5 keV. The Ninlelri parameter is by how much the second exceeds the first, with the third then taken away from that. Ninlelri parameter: -108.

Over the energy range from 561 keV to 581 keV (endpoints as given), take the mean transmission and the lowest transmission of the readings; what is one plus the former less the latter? 4.3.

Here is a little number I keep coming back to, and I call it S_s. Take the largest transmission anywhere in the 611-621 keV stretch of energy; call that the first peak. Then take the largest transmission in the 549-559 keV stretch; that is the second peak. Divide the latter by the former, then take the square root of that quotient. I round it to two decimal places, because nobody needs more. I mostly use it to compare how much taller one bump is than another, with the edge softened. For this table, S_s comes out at 1.08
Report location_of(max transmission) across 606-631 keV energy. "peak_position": 607.5 keV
